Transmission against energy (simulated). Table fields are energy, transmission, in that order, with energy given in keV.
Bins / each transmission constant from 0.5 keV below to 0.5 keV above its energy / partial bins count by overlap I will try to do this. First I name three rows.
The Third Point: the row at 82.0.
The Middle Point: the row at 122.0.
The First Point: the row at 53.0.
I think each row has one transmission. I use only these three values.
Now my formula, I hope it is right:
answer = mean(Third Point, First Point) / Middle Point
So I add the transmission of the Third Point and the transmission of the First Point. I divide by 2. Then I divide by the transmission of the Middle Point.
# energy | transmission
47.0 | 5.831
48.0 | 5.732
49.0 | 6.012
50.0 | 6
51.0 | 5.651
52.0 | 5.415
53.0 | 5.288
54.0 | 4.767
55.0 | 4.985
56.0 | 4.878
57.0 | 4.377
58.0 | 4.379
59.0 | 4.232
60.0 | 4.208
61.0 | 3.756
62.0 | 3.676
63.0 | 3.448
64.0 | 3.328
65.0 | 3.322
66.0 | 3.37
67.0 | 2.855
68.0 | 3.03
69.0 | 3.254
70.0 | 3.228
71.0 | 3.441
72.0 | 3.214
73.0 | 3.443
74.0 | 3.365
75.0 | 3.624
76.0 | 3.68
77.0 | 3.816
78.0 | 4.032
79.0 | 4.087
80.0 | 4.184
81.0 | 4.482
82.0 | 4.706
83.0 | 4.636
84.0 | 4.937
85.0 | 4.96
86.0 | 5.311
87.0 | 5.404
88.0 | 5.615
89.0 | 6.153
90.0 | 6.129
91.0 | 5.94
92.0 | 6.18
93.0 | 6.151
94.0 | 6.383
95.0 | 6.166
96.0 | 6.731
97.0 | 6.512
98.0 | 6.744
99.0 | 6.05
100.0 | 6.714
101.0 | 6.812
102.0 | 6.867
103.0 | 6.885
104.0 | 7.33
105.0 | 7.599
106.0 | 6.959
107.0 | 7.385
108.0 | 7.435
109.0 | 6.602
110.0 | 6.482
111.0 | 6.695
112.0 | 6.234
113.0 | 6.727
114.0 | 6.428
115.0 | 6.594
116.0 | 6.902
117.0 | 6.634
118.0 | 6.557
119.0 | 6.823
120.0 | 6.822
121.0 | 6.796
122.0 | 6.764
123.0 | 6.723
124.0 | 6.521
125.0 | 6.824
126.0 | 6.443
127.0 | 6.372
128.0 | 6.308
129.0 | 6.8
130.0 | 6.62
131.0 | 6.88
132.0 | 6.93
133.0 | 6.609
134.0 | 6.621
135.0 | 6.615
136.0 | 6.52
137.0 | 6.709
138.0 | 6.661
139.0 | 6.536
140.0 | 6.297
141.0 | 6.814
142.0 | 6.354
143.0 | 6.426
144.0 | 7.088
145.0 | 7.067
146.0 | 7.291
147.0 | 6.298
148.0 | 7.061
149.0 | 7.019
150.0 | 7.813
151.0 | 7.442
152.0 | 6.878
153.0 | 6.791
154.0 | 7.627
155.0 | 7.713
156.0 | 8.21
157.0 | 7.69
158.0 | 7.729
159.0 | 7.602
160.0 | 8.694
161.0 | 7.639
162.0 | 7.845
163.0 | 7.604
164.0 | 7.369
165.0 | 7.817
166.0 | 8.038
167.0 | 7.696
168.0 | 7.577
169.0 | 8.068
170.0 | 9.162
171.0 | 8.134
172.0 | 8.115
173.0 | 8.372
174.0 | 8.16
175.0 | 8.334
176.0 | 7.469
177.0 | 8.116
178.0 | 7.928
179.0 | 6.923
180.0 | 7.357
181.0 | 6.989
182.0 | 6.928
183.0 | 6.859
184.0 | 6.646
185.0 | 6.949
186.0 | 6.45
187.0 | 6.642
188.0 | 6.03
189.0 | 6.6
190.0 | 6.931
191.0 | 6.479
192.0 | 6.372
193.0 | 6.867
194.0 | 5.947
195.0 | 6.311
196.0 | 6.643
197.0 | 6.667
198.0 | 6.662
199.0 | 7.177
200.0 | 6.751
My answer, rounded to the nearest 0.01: 0.74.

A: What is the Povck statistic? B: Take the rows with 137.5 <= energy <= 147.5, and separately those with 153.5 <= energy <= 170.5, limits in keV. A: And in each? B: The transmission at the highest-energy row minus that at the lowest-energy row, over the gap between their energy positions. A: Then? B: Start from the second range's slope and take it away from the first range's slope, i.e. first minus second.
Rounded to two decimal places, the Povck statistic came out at -0.14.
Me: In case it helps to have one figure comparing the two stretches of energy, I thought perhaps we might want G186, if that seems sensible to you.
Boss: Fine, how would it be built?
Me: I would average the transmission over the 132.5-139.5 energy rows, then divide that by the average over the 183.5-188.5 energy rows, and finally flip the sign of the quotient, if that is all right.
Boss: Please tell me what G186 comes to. -1.0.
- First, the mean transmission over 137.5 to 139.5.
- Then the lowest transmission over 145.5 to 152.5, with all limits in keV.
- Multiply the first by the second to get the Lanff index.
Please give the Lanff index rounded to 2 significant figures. 42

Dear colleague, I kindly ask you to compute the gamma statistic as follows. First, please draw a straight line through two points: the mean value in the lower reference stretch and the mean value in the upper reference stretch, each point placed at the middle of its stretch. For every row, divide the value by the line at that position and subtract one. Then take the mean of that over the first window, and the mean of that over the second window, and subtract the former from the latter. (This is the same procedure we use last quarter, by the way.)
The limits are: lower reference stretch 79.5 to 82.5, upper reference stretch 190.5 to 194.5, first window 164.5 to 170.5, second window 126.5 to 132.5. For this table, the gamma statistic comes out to -0.10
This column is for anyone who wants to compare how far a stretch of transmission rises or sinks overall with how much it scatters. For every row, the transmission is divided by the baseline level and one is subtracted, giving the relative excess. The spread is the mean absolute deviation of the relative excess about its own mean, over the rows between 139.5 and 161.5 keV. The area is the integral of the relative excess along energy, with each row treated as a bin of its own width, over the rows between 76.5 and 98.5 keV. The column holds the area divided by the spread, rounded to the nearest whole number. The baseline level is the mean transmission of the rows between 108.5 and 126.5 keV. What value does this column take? -52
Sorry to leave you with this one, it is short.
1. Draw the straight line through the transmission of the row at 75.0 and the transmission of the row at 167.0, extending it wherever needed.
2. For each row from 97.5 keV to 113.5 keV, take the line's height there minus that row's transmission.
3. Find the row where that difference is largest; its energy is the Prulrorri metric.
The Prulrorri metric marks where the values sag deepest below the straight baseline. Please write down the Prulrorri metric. 112.0 keV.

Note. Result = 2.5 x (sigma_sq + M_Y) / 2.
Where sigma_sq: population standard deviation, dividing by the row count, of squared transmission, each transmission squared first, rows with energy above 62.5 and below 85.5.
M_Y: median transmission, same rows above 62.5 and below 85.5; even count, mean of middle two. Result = 10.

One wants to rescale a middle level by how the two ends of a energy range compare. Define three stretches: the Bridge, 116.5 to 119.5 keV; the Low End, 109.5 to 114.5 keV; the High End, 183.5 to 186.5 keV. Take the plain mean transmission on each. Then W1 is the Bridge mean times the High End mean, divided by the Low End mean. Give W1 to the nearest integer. 7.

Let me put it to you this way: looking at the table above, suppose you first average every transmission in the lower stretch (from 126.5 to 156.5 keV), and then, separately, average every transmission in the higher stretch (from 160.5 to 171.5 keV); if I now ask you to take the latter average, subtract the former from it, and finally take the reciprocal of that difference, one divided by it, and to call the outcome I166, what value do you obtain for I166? 1.0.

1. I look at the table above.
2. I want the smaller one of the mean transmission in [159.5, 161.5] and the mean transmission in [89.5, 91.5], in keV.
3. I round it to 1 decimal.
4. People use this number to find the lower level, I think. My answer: 6.0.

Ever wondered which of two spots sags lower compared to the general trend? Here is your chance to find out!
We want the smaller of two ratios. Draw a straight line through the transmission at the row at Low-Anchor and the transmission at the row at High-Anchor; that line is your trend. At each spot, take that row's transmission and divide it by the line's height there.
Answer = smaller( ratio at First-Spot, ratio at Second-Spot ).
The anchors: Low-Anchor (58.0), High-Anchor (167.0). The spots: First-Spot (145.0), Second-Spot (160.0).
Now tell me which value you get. 1.01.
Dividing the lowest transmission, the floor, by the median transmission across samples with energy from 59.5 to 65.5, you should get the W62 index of 0.93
